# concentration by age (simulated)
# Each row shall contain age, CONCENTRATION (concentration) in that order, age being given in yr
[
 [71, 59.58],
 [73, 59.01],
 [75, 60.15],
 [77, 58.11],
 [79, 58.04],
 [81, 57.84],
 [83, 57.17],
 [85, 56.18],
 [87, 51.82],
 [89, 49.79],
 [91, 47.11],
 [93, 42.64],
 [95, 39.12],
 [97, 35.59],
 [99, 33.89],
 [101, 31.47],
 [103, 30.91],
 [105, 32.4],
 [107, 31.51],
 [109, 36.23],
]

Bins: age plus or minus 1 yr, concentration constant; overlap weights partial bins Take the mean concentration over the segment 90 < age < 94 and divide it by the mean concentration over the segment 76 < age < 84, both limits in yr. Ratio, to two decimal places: 0.78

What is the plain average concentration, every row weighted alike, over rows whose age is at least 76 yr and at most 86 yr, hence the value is 57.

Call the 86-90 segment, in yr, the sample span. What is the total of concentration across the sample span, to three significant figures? 102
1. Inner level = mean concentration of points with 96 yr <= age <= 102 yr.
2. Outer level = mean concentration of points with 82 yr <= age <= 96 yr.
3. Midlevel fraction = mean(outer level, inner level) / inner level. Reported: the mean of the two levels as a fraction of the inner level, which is 1.23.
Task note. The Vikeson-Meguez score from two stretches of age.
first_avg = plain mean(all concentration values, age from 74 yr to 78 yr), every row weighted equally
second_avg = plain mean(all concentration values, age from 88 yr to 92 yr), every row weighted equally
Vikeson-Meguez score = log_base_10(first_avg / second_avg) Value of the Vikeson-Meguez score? 0.09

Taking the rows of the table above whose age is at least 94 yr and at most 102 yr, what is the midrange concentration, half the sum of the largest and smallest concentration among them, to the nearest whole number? 35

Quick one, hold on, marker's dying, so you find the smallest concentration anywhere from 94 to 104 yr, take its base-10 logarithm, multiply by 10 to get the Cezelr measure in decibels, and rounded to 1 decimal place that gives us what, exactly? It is 14.9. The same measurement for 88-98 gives 15.5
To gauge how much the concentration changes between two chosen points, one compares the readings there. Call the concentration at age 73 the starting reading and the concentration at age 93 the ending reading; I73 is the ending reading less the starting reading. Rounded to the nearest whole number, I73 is -16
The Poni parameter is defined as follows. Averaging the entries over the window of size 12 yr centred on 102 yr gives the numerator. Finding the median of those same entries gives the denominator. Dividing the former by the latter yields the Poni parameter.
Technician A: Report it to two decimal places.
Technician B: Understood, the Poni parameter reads 1.02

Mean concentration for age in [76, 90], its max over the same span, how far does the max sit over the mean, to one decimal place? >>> 2.5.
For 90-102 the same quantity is 8.8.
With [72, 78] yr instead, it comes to 1.1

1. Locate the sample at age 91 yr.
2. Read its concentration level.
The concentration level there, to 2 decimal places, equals 47.11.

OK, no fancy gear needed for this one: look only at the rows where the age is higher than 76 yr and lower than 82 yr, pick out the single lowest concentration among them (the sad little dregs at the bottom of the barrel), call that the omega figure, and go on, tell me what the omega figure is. 57.84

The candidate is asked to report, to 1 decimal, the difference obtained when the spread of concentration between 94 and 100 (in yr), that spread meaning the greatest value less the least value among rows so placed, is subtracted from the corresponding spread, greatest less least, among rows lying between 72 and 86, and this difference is -1.3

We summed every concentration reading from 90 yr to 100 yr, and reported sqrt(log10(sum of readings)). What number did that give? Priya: 1.52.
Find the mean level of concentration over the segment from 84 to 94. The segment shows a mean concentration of 50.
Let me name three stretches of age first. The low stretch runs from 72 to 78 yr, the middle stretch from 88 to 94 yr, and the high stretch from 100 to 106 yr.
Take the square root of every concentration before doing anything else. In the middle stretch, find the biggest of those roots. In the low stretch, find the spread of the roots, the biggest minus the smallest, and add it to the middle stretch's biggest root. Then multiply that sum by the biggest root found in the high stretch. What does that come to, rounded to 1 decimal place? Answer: 40.9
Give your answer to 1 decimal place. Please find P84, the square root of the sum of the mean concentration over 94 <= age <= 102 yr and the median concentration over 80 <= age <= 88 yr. 9.6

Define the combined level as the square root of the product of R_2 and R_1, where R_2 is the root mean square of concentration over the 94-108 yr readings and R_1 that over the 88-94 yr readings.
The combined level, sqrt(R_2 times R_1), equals 39.6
